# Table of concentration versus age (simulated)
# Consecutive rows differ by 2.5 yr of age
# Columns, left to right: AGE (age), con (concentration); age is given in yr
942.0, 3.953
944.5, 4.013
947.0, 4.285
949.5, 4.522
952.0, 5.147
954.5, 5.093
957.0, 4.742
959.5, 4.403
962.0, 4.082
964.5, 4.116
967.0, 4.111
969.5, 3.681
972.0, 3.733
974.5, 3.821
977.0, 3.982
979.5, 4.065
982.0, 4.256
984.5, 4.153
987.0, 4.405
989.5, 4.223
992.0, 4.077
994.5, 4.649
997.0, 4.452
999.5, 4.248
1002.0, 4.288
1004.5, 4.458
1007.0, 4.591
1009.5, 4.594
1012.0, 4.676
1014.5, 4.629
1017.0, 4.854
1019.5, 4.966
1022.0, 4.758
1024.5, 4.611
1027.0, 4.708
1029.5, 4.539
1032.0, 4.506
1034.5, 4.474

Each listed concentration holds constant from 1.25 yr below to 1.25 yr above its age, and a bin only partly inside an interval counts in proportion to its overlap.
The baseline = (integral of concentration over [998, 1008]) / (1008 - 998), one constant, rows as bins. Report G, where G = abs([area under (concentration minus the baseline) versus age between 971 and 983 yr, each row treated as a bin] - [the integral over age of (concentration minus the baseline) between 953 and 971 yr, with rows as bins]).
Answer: 3.8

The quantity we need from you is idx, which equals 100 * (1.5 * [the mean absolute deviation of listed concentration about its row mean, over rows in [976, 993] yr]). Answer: 17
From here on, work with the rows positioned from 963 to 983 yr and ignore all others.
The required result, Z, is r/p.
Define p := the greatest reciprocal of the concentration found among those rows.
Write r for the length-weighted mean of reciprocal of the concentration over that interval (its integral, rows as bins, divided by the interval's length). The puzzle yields 0.93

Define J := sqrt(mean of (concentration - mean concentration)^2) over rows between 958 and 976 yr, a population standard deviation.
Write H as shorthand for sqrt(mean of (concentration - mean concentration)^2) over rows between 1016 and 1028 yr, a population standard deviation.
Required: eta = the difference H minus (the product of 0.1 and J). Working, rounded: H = 0.122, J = 0.24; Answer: 0.098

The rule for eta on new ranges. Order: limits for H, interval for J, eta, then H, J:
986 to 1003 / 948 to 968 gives 0.131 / 0.172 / 0.40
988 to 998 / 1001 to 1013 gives 0.205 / 0.218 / 0.14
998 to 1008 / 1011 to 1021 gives 0.124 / 0.137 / 0.14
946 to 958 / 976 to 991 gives 0.316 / 0.330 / 0.14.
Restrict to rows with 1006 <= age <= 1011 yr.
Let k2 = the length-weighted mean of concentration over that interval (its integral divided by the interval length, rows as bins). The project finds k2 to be 4.6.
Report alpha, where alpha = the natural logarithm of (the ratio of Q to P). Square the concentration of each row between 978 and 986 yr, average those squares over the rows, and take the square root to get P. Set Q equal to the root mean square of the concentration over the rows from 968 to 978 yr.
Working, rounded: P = 4.2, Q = 3.81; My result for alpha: -0.09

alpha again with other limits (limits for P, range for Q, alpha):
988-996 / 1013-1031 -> 0.09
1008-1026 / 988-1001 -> -0.09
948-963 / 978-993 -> -0.11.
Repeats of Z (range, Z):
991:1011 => 0.92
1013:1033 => 0.96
